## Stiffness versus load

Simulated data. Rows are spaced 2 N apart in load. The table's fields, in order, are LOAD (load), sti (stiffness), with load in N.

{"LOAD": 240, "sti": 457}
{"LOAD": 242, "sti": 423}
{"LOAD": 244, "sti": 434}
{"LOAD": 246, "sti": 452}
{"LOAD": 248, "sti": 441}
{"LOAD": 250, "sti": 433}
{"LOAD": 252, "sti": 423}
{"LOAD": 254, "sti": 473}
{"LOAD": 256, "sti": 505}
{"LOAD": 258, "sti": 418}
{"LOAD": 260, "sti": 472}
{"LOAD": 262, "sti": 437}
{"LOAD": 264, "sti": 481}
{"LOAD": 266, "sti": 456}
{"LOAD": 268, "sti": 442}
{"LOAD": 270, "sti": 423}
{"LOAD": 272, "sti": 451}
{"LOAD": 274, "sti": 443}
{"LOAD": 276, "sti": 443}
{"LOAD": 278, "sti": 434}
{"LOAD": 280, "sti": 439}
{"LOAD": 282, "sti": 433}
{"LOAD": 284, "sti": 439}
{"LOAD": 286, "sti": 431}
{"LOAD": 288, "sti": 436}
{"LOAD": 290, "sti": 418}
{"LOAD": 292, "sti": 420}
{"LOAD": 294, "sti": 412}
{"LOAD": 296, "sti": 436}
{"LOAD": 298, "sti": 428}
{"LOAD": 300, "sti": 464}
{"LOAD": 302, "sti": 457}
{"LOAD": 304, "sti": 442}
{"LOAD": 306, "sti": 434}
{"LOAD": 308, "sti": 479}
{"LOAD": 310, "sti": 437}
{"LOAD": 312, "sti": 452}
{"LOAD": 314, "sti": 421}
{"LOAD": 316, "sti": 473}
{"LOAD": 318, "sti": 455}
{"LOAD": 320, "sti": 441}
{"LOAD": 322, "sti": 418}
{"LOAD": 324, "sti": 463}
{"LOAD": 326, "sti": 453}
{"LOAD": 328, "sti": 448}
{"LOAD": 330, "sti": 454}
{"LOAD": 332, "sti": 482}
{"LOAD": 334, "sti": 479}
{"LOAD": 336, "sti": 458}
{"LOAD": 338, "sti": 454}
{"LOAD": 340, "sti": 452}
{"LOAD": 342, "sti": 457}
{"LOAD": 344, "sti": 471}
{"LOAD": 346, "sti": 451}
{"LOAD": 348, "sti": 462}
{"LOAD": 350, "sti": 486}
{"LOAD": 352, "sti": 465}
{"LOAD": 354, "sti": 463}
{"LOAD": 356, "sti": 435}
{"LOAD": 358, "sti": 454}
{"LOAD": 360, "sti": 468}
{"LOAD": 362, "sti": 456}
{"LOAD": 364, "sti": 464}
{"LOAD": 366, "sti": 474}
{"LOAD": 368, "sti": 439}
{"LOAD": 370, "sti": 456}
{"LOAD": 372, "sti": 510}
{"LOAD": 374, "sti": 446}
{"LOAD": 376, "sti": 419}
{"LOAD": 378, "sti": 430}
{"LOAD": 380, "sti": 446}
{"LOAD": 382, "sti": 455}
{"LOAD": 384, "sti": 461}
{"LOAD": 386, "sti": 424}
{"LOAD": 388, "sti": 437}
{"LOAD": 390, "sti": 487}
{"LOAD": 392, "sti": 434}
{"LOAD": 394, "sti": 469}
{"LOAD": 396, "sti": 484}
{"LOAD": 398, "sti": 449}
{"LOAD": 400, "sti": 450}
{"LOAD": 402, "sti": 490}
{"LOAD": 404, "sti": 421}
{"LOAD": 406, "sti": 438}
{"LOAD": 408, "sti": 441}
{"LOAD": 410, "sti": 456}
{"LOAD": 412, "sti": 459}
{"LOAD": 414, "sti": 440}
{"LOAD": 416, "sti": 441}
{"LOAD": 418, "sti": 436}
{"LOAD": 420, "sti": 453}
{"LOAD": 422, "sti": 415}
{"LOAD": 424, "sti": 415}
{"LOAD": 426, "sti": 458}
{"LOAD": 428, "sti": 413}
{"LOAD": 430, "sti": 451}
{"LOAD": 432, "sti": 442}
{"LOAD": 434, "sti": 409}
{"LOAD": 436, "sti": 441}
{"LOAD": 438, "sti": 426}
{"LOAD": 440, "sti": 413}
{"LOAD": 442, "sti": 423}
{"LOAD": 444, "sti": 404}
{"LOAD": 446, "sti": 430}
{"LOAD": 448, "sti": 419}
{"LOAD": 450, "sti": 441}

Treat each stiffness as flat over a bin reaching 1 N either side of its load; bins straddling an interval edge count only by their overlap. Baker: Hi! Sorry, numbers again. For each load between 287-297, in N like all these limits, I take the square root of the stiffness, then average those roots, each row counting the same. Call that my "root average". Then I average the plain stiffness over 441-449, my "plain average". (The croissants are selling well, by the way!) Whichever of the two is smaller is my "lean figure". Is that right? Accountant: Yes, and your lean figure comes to 20.6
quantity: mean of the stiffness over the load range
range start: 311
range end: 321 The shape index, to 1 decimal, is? 448.4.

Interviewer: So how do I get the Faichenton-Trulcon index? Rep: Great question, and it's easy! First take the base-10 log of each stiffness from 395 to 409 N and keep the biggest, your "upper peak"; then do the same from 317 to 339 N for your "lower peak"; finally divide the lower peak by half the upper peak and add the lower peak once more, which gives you 4.68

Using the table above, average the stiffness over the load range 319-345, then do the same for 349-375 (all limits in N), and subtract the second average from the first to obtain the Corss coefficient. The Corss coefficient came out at -7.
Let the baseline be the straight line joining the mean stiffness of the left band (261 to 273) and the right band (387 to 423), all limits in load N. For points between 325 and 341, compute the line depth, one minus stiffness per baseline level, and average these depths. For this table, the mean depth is -0.024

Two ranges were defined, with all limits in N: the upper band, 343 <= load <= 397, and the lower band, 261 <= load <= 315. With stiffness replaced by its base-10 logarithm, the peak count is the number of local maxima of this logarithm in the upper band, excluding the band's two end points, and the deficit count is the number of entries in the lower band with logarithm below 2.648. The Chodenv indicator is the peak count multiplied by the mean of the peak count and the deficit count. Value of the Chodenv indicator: 78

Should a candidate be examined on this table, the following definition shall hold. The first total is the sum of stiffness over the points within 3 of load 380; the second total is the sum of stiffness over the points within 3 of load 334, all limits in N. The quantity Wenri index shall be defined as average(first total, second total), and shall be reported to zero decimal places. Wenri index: 1375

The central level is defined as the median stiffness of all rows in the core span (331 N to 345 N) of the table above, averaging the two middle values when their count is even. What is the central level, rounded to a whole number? 458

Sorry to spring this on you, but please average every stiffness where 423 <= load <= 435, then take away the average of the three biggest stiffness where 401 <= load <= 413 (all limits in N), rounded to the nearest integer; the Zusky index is -37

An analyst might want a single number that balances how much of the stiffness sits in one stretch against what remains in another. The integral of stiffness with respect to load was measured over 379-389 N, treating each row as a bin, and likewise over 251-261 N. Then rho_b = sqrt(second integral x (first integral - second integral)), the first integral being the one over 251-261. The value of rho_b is 778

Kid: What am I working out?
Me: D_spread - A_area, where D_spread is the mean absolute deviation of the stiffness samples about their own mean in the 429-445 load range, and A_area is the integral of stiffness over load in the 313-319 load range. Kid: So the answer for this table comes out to -2684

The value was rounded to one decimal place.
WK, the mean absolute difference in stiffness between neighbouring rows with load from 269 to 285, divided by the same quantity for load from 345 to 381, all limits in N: 0.4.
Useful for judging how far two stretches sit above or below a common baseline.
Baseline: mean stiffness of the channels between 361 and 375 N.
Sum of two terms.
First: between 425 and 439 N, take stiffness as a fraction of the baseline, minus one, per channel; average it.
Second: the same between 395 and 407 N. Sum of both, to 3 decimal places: -0.081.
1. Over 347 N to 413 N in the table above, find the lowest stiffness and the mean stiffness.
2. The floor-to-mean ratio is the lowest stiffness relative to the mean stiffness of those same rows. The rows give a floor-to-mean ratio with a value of 0.920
